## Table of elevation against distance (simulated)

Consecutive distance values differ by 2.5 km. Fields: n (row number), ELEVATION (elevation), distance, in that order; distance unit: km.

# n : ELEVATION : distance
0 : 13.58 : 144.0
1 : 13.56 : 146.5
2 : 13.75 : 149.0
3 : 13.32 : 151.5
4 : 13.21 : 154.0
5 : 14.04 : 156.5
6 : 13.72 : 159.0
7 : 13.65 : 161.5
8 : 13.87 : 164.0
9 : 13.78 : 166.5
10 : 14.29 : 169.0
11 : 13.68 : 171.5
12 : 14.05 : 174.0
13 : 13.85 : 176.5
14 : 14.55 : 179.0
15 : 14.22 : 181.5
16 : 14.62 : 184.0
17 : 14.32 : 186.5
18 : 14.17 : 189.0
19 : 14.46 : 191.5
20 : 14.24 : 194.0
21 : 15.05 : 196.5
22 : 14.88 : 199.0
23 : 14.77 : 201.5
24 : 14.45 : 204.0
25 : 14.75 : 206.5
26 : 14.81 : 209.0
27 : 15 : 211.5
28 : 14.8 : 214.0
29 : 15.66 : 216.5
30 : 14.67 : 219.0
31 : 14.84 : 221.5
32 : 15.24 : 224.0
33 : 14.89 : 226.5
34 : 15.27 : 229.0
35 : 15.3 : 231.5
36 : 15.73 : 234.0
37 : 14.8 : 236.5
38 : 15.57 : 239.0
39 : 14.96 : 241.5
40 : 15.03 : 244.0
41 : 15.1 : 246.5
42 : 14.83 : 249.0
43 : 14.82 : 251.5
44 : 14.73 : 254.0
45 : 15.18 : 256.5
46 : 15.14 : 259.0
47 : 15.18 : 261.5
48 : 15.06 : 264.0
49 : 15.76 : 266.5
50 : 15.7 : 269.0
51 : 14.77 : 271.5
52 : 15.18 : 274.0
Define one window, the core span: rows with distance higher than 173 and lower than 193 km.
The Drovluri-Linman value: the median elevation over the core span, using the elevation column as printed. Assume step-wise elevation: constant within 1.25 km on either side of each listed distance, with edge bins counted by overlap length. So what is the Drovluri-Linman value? 14.3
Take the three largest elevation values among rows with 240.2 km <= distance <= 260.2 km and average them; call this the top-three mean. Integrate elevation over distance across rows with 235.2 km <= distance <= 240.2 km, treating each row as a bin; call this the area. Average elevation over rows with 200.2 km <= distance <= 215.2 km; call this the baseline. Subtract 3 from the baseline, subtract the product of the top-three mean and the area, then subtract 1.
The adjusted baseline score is -1139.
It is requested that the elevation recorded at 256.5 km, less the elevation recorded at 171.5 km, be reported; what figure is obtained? 1.5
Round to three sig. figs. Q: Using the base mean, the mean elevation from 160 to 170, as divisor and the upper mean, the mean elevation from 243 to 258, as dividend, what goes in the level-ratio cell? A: 1.08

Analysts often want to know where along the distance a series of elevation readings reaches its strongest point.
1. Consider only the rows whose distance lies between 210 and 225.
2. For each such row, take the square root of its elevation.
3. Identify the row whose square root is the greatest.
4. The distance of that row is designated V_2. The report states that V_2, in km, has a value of 216.5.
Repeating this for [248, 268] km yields 266.5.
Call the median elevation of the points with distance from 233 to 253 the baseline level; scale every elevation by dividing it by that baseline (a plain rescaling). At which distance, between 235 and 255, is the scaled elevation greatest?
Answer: 239.0 km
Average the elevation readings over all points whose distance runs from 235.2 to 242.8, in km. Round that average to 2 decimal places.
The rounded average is 15.11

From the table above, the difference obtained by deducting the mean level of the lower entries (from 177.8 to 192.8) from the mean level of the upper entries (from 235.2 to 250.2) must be 0.66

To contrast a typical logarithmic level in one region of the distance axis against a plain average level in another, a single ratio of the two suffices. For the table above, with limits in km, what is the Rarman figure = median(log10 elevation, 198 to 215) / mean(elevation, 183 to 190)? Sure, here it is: 0.0814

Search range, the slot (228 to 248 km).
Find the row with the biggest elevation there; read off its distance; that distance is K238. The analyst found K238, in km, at 234.0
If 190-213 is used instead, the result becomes 196.5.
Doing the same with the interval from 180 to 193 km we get 184.0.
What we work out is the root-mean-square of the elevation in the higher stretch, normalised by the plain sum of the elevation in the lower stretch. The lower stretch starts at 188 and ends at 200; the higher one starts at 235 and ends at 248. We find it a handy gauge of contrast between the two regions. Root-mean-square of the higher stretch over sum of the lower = 0.207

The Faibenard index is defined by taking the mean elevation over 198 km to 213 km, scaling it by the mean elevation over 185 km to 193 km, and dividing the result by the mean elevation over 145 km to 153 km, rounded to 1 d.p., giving 15.6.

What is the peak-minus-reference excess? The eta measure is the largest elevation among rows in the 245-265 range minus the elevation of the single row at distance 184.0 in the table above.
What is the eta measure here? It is 0.56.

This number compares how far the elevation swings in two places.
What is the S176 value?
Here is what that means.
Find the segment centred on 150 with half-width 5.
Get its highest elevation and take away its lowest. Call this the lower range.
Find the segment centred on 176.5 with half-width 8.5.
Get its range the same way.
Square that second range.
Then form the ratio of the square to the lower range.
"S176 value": 1.6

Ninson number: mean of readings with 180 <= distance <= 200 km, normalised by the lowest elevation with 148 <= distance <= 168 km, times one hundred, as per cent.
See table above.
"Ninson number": 110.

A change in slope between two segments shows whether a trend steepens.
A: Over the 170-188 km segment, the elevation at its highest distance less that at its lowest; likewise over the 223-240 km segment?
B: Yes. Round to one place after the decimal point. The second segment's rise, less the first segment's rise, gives -0.3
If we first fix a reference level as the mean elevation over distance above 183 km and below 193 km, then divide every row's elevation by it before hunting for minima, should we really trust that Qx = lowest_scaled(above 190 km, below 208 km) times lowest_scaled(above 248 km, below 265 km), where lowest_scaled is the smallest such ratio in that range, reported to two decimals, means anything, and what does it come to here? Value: 1.01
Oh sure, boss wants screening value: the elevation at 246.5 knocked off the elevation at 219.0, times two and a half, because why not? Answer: -1.1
